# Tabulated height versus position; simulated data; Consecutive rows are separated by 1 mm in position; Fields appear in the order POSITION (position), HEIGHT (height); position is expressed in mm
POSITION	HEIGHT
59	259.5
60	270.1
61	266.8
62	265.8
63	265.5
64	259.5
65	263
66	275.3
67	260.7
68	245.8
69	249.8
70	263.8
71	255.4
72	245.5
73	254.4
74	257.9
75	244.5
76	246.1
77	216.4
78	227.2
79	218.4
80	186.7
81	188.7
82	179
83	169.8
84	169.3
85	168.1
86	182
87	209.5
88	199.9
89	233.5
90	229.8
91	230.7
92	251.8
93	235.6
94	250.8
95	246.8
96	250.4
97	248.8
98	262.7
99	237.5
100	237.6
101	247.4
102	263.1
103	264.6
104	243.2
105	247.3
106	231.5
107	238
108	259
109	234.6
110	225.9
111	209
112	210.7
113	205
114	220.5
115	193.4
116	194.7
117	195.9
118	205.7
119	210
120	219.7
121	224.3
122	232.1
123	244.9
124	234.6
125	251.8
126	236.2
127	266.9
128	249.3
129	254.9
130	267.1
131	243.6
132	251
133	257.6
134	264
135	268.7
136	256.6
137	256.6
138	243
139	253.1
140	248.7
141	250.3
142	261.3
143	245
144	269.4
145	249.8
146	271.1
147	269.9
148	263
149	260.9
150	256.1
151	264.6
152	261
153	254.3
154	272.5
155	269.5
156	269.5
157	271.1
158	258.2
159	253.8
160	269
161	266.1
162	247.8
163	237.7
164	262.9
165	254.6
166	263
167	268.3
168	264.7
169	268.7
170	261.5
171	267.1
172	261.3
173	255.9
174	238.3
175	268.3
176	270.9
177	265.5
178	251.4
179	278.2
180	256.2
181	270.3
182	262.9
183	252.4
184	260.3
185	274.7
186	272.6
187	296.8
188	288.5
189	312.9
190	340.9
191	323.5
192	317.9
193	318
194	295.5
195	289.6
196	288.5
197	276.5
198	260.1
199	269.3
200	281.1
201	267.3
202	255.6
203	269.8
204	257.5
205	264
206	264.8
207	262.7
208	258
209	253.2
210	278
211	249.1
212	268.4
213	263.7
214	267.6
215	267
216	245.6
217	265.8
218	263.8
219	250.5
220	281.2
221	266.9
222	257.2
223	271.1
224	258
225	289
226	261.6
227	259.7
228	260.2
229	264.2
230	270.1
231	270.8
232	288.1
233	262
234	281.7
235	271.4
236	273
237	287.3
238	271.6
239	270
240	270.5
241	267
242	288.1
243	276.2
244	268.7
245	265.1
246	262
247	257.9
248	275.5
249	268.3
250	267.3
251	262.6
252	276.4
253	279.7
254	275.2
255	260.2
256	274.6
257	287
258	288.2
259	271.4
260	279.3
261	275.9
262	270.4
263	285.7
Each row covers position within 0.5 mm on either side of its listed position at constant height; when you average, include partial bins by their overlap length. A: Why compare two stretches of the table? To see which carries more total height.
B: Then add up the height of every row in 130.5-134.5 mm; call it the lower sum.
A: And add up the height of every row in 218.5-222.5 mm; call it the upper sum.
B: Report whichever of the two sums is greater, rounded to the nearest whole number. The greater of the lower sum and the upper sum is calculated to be 1056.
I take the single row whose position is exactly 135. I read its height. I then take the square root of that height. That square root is 16.4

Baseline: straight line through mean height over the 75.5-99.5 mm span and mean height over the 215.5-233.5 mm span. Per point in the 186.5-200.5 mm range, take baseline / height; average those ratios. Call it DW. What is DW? 0.86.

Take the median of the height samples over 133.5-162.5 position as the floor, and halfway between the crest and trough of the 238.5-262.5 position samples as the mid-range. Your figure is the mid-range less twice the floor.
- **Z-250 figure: -249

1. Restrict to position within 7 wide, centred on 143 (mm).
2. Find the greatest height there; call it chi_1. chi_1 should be 271.1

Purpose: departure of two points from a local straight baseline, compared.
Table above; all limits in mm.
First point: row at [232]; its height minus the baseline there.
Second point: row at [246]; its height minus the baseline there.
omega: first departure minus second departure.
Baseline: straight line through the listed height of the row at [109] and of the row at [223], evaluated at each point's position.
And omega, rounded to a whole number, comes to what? 31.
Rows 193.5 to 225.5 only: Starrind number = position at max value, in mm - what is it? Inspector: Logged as 194 mm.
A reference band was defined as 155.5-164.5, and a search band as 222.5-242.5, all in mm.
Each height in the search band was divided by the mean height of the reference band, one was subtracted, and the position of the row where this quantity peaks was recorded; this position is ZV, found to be 225 mm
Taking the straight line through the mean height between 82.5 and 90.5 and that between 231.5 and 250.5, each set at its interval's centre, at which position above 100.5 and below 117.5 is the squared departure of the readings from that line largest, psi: 103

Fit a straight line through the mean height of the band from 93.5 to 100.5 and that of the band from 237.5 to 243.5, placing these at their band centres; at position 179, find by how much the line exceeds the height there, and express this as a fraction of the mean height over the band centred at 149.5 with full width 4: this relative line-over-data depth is -0.06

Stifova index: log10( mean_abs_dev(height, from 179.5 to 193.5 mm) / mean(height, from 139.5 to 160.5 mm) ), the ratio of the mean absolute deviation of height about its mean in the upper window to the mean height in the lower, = -1.02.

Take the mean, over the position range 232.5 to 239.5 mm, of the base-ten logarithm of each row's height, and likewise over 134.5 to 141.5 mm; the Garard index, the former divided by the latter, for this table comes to 1.01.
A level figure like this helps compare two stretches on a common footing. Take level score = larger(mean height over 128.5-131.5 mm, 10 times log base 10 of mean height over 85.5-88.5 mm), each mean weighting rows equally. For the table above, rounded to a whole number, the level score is 255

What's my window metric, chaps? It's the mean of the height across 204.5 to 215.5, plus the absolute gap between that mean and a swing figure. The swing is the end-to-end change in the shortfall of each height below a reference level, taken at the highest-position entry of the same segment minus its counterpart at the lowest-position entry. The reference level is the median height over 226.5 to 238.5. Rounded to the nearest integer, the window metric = 530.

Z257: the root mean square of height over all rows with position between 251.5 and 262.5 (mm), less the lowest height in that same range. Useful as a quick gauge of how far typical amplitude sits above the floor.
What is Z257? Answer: 16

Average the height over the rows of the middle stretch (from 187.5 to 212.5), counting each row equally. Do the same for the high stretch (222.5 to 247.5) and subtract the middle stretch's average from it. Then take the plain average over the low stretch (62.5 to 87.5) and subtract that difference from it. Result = 238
